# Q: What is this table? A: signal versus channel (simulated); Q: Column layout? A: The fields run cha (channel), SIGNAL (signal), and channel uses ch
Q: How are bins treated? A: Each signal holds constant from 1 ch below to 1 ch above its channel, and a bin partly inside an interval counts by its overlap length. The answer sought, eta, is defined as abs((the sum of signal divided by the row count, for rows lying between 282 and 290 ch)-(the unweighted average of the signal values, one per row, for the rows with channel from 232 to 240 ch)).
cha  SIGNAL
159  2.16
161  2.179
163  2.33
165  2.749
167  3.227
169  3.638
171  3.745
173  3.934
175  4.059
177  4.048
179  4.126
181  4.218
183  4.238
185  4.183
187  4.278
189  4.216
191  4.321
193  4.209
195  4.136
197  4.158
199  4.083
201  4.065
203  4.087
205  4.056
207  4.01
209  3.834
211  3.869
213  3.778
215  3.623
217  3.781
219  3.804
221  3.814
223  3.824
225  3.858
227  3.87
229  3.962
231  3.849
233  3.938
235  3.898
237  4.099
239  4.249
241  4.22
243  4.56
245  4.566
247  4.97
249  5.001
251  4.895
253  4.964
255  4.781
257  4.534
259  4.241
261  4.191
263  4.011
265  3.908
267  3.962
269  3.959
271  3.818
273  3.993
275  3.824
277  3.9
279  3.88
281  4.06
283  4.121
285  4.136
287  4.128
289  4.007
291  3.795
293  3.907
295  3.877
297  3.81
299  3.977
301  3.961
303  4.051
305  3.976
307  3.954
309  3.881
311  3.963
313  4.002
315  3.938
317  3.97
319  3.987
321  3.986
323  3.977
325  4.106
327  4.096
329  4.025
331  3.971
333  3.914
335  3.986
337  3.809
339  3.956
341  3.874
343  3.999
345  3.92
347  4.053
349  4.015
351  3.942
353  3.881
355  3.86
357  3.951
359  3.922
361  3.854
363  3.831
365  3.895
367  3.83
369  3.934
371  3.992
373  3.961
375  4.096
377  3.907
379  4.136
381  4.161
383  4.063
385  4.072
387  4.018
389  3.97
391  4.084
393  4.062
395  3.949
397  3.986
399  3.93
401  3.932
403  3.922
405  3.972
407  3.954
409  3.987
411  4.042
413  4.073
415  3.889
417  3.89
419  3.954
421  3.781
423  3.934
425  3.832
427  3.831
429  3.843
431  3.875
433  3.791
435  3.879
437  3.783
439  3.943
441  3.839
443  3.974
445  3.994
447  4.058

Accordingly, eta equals 0.05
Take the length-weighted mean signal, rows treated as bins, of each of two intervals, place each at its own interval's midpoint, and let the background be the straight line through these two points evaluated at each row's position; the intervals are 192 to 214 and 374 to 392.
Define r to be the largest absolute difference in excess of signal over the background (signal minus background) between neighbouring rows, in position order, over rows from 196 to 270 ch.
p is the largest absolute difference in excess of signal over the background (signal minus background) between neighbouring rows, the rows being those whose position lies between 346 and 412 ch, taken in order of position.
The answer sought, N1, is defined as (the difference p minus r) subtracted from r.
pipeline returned 0.58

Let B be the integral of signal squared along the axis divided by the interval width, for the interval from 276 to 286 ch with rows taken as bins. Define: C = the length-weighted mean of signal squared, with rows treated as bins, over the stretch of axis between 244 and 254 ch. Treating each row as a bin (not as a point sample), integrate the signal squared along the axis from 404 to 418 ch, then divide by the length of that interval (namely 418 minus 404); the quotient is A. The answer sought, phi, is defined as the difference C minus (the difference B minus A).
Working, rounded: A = 15.8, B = 16.2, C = 23.8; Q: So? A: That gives 23.4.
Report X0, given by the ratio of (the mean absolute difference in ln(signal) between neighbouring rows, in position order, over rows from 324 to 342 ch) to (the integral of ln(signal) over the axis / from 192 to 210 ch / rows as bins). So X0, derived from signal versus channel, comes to 0.0008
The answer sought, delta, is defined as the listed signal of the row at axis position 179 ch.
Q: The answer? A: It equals 4.126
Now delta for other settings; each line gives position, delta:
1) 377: 3.907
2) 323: 3.977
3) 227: 3.87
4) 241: 4.22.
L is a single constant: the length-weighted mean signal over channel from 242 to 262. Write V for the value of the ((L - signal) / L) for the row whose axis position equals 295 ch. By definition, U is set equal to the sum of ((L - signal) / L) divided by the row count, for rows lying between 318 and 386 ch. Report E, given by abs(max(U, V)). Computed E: 0.17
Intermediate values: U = 0.150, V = 0.170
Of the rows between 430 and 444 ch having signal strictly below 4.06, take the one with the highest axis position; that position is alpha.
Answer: 443 ch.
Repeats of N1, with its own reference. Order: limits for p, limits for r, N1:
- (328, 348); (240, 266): 0.63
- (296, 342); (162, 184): 0.78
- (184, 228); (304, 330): 0.08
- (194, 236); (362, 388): 0.28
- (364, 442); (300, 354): 0.13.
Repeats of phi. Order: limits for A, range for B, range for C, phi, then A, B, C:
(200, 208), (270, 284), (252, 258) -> 23.6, 16.4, 15.6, 22.7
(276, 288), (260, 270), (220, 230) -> 15.2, 16.3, 16.1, 14.9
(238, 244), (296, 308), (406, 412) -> 19.2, 18.9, 15.6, 16.0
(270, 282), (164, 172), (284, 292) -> 20.2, 15.3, 11.3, 16.2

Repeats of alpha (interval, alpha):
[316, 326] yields 323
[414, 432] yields 431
